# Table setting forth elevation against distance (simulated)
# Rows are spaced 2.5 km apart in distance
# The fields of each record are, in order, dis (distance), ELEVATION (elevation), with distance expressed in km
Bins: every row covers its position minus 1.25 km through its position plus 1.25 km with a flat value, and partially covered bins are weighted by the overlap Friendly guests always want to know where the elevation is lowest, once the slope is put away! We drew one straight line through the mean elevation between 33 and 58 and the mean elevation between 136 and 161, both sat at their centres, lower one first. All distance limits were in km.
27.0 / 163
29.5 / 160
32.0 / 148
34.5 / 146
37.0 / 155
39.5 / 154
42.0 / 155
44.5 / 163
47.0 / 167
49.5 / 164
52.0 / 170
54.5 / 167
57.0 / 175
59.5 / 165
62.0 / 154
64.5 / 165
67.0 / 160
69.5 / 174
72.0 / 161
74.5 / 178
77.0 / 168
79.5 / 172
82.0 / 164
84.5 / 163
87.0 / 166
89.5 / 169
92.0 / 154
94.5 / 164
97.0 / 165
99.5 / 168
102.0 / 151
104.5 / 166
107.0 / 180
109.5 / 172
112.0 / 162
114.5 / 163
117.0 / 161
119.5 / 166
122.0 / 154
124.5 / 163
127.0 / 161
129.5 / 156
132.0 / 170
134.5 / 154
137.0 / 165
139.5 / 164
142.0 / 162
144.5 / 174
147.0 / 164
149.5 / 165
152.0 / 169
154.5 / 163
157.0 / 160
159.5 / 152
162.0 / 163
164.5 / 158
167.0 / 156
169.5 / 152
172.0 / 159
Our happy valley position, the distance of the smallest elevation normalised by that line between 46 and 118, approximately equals 102.0 km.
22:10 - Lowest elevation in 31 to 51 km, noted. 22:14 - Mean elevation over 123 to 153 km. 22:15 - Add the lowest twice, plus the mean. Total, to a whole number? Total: 456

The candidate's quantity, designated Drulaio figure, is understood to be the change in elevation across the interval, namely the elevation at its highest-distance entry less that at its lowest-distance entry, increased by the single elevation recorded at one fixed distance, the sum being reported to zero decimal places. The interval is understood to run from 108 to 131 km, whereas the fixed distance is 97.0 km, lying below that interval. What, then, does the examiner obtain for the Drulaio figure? 149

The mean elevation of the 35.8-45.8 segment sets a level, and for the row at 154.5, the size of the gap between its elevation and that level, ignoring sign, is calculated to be 6.2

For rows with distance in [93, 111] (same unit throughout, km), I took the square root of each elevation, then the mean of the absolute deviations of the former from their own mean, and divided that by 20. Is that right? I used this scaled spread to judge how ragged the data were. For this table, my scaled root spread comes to 0.0112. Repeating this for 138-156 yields 0.0062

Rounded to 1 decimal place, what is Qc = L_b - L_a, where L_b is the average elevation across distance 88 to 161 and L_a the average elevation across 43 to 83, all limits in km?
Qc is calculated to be -3.3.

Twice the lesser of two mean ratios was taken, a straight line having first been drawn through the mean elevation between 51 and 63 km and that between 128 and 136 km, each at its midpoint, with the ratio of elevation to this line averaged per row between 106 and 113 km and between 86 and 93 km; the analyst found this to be 1.994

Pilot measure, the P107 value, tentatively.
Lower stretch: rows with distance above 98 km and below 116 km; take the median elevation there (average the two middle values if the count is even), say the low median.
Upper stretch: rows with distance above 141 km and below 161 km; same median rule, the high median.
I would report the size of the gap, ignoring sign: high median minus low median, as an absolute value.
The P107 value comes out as 2.5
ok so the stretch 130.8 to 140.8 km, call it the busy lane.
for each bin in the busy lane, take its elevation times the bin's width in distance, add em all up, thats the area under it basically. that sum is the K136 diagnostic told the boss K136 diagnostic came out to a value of 1632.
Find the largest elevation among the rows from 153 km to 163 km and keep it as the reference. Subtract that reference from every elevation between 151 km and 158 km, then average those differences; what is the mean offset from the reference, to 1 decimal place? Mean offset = 1.0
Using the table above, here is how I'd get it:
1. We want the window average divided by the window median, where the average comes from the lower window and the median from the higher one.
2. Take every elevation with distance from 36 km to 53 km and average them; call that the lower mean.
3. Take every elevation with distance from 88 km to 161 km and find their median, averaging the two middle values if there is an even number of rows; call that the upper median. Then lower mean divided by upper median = 0.98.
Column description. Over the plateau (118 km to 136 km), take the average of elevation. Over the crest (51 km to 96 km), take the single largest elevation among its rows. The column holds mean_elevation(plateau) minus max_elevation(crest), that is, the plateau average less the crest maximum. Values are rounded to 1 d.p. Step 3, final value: -17.4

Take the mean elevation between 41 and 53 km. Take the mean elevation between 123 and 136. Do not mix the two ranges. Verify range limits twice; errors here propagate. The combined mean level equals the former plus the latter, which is 324.6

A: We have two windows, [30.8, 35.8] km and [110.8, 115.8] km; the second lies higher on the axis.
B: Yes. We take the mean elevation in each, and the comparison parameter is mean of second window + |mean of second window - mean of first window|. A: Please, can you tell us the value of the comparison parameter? 178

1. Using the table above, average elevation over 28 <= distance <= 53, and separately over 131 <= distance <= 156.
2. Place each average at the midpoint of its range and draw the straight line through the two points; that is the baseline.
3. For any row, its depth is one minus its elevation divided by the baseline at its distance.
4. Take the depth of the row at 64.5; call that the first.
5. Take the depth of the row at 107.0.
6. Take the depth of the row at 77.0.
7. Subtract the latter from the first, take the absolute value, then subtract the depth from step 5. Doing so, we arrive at 0.12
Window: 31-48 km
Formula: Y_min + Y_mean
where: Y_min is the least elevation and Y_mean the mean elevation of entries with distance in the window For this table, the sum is 301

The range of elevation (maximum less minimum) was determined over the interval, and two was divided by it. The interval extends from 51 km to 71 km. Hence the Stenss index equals 0.10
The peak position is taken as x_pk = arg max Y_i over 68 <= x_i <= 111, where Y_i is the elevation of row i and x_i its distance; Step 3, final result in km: 107.0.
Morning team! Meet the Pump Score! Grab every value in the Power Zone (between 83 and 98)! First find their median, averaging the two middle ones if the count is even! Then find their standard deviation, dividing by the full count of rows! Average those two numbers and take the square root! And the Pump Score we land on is 9.20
